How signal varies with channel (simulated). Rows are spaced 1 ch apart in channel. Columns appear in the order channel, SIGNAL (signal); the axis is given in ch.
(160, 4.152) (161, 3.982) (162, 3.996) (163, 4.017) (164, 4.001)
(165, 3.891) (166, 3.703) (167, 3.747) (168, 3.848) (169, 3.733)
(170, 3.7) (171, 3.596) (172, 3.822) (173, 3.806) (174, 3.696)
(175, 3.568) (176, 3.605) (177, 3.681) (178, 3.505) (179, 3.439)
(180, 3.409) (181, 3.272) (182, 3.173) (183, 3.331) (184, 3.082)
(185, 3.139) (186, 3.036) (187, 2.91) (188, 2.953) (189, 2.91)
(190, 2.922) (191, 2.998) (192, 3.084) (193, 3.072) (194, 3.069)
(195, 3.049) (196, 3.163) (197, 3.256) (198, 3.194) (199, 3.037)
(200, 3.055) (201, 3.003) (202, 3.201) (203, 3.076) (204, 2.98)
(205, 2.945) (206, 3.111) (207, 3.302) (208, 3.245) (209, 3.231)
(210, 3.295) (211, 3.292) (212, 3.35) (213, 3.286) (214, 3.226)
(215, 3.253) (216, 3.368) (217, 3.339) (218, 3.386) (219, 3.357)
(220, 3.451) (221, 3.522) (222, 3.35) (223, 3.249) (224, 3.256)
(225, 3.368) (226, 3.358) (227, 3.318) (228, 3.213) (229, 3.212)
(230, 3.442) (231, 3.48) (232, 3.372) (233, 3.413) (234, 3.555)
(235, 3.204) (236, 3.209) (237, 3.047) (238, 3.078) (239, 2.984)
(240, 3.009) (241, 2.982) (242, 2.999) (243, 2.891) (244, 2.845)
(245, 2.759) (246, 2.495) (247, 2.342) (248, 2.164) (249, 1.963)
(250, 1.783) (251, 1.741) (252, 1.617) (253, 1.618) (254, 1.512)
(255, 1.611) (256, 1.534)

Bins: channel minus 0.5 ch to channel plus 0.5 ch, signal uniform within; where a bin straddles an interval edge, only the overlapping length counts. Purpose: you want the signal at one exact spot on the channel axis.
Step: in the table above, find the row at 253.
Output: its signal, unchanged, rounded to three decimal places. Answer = 1.618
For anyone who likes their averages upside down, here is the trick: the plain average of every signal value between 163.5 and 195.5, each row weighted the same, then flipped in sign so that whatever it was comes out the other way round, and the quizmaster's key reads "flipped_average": -3.40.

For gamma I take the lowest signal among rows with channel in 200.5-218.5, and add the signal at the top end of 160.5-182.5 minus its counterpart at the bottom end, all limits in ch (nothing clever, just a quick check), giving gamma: 2.14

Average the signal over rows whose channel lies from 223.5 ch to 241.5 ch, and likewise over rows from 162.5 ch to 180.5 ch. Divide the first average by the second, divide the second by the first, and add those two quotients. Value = 2.02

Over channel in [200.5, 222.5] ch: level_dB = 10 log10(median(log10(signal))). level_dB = -2.9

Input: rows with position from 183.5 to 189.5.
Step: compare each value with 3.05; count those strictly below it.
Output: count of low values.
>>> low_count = 4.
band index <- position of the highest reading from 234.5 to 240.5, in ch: 236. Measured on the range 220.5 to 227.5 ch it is 221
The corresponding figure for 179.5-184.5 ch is 180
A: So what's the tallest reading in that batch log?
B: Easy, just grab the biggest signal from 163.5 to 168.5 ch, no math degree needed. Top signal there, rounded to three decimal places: 4.001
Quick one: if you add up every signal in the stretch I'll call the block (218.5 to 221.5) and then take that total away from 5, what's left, -5.3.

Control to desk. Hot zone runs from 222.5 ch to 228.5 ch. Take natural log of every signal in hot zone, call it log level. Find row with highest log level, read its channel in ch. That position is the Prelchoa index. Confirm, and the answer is 225 ch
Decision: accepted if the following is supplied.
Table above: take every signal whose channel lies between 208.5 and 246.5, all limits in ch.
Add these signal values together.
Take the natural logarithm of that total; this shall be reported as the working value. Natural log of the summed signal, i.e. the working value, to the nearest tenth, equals 4.8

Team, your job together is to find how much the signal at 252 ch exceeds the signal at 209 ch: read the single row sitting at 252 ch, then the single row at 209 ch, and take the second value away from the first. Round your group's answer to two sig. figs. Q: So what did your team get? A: -1.6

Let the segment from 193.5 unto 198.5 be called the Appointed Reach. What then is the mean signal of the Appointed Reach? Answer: 3.15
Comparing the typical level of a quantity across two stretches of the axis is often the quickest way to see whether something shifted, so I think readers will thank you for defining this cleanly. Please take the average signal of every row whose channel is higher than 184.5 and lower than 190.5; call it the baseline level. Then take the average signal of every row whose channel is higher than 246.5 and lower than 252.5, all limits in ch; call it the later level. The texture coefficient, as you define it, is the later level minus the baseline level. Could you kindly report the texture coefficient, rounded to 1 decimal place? -1.0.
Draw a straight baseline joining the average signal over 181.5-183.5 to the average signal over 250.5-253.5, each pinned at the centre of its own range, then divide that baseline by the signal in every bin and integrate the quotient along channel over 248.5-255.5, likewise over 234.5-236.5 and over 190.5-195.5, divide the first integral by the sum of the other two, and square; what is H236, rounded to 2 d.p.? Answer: 1.24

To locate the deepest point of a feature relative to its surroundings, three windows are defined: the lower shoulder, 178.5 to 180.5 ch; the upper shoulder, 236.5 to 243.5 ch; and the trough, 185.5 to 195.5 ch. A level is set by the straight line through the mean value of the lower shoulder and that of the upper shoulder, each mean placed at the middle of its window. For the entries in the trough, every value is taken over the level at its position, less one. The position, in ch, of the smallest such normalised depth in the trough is 187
